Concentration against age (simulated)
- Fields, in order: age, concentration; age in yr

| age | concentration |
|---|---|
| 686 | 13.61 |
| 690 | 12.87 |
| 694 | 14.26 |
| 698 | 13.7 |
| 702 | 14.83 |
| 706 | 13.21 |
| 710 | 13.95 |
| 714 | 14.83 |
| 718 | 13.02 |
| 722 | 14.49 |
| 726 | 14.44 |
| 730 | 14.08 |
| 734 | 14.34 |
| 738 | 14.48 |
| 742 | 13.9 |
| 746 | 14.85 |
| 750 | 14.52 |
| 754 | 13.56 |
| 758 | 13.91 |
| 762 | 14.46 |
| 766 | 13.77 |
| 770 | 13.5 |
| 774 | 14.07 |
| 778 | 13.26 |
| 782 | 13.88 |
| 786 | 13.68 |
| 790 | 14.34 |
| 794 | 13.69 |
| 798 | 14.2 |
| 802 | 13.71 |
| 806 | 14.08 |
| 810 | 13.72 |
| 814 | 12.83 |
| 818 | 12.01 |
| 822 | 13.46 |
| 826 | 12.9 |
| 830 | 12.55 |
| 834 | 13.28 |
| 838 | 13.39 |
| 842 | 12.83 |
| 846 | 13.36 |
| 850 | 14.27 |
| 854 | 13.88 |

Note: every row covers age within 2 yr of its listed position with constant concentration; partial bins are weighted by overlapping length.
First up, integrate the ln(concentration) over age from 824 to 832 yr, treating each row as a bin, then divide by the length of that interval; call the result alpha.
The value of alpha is 2.543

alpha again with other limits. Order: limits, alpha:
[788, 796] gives 2.640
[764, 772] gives 2.613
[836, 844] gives 2.573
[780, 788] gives 2.623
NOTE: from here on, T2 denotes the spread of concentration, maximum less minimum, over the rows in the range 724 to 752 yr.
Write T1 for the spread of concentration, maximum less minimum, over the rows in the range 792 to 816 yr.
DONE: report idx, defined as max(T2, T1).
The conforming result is 1.4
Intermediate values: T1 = 1.4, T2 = 0.95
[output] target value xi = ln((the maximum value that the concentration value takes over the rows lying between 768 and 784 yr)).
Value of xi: 2.64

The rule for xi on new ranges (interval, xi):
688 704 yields 2.70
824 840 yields 2.59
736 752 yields 2.70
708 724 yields 2.70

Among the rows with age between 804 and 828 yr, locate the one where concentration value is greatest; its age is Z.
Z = 806 yr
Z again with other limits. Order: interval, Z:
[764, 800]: 790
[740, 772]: 746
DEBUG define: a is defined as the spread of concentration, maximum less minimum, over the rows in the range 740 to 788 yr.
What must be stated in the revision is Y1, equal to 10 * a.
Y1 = 16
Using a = 1.59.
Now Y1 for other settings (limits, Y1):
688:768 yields 20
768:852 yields 23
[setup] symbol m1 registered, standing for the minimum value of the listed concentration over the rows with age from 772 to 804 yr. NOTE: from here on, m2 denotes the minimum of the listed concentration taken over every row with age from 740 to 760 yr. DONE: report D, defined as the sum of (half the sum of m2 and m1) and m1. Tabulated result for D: 26.7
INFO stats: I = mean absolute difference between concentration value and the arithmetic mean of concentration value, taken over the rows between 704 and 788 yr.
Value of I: 0.43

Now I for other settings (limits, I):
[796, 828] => 0.59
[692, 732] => 0.49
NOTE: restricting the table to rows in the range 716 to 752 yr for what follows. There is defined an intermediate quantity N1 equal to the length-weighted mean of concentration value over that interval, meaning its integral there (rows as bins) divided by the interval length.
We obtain 14.2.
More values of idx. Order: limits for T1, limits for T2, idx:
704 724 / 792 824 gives 2.2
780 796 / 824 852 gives 1.7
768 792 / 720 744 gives 1.1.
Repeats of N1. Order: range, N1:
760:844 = 13.5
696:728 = 14.1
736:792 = 14.0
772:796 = 13.8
